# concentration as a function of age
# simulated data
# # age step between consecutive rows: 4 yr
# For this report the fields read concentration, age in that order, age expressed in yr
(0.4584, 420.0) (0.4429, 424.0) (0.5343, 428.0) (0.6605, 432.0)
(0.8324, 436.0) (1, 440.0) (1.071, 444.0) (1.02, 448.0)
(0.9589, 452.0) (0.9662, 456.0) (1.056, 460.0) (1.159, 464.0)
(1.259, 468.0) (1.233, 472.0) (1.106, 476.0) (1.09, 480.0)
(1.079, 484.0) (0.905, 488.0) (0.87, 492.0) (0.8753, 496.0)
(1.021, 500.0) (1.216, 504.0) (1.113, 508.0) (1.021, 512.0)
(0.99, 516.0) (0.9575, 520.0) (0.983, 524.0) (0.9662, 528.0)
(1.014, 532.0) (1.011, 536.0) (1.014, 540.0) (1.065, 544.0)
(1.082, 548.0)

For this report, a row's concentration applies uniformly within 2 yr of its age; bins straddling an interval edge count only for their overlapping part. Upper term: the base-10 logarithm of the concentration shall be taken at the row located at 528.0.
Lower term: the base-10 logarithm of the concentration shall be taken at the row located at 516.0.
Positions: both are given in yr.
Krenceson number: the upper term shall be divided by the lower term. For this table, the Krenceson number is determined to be 3.4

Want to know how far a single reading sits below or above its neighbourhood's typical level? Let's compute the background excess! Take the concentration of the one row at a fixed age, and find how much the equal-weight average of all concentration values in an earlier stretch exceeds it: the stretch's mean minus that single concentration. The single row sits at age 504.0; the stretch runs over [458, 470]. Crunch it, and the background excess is -0.06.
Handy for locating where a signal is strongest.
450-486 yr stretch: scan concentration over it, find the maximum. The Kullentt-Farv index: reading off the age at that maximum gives 468.0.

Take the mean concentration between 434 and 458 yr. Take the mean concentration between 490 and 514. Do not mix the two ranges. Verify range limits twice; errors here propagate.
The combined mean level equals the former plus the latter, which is 1.99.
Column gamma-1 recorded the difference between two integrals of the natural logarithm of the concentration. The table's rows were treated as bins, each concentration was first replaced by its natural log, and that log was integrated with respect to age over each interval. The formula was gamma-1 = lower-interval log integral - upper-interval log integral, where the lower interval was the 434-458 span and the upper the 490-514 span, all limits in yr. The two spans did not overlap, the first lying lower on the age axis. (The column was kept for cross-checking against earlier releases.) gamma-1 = -1.0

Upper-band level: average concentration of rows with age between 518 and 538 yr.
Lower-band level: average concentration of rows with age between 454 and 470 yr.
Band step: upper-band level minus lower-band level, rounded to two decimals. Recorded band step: -0.12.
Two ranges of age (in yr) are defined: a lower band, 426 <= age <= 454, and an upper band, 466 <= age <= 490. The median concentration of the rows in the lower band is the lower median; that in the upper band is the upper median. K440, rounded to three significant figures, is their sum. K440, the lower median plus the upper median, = 2.06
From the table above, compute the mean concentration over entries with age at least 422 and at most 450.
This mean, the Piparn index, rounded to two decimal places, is 0.79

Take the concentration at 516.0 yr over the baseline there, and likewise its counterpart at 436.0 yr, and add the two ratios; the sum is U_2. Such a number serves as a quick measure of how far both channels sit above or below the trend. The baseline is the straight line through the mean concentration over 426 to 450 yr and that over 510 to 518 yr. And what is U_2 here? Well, 1.96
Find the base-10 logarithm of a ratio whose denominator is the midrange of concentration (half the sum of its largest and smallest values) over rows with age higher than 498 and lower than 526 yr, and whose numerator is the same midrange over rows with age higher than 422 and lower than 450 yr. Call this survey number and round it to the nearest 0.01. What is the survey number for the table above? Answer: -0.16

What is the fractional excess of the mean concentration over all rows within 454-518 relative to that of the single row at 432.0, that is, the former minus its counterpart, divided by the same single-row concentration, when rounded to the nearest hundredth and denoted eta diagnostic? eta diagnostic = 0.60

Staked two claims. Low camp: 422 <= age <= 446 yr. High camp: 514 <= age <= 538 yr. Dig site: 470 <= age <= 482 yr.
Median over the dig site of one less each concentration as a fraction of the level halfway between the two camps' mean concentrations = -0.27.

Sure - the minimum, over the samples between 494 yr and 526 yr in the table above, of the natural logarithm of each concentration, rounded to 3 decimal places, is -0.133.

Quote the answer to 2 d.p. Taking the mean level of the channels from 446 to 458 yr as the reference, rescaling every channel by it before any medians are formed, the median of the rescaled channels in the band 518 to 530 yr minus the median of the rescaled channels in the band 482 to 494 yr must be 0.06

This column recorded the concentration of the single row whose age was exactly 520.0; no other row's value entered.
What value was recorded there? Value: 0.9575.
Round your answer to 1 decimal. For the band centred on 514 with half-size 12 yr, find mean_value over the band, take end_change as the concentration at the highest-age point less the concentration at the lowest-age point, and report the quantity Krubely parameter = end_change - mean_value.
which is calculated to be -1.3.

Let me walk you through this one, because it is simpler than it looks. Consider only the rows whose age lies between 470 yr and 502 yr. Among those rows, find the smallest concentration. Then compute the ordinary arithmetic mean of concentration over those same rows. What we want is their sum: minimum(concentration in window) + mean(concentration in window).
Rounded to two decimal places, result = 1.89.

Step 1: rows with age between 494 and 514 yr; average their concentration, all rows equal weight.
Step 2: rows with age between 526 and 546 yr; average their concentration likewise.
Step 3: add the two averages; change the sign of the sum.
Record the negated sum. -2.06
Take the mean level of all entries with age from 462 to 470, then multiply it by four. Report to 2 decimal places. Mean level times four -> 4.84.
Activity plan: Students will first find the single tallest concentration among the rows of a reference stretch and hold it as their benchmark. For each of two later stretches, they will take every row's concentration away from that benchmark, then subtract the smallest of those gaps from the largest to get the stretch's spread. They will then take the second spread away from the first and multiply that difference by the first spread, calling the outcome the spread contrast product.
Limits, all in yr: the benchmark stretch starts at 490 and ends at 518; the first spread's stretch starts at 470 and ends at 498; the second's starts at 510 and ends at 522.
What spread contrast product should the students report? 0.11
